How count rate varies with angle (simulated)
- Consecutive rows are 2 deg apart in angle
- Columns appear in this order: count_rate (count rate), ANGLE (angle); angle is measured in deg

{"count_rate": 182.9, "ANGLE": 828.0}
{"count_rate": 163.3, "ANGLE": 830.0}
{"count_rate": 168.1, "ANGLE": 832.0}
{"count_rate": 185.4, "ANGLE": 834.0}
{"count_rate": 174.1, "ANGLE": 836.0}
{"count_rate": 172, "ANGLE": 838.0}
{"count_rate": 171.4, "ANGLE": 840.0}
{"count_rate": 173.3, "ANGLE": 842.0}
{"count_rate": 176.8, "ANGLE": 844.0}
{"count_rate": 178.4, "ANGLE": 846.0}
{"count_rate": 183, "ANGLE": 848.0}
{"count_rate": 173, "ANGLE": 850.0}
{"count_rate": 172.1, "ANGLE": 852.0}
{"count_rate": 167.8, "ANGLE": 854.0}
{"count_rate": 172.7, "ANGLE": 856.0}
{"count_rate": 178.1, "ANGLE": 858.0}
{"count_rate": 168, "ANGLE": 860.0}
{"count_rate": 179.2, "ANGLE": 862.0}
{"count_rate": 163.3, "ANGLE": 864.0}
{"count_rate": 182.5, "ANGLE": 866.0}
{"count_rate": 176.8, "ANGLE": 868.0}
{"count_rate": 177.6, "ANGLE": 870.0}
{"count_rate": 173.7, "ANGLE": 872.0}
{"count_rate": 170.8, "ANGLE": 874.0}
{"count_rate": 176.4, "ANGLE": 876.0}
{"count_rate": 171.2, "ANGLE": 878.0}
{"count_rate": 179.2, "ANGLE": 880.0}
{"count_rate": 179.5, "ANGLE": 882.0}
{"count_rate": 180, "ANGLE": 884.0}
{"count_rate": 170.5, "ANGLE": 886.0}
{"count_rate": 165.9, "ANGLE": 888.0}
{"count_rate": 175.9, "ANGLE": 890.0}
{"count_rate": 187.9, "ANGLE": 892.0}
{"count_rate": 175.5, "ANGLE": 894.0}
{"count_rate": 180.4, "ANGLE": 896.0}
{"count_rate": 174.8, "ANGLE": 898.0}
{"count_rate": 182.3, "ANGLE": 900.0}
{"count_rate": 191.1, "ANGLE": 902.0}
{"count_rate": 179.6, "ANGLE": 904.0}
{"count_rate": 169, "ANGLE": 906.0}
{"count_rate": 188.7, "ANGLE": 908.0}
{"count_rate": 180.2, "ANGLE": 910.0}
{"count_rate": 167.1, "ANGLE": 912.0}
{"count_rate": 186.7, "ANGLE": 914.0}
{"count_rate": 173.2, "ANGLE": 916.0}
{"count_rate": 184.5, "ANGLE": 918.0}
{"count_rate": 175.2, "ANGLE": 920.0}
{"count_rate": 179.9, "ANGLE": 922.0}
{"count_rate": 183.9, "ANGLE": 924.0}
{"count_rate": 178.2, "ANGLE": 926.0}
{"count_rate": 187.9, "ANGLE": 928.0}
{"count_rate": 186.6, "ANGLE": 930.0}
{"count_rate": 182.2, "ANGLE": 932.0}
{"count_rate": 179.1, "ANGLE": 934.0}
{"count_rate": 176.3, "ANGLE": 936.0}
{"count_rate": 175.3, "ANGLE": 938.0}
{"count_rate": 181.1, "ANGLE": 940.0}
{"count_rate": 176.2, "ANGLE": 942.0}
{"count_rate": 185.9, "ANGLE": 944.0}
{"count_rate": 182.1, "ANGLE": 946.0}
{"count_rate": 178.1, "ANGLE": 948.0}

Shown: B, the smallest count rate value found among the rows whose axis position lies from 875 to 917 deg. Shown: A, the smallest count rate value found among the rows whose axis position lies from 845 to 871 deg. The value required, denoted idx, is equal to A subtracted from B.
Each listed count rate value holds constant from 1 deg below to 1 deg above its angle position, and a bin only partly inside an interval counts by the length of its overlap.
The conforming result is 2.6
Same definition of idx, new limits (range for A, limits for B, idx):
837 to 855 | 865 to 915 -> -1.9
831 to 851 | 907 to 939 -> -1.0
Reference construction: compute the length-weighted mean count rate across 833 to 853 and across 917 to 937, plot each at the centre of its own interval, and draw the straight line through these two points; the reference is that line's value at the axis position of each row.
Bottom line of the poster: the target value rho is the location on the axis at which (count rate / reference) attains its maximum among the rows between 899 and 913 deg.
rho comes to 902.0 deg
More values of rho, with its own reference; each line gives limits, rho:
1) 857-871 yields 866.0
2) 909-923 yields 914.0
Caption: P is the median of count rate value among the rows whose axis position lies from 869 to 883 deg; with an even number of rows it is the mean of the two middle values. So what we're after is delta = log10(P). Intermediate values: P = 176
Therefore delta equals 2.25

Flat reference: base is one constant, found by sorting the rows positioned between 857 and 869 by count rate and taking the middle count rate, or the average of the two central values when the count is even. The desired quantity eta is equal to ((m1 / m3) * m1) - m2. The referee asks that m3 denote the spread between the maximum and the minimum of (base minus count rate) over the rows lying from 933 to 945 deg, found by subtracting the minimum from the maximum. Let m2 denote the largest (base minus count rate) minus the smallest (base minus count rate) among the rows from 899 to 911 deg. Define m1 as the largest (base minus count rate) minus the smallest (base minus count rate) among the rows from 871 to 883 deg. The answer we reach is -15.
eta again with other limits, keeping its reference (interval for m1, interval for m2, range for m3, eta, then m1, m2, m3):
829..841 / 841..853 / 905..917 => 12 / 22.1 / 11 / 21.6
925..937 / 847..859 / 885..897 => -9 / 11.6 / 15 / 22.0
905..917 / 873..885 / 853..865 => 20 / 21.6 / 9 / 15.9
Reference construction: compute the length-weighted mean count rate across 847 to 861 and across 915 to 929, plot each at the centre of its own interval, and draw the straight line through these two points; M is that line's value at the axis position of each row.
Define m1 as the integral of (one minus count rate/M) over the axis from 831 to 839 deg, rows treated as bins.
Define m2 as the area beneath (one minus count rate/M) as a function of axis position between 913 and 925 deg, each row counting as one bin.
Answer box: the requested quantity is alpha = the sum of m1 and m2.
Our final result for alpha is -0.18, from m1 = -0.15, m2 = -0.03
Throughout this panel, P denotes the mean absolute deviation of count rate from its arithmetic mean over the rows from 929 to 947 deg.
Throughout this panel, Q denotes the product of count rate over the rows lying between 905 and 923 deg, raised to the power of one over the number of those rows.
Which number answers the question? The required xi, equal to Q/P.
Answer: 53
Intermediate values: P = 3.4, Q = 178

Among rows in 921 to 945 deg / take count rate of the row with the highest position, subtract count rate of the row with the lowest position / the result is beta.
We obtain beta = 6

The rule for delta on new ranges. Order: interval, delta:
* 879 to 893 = 2.25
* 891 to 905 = 2.26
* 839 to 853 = 2.24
